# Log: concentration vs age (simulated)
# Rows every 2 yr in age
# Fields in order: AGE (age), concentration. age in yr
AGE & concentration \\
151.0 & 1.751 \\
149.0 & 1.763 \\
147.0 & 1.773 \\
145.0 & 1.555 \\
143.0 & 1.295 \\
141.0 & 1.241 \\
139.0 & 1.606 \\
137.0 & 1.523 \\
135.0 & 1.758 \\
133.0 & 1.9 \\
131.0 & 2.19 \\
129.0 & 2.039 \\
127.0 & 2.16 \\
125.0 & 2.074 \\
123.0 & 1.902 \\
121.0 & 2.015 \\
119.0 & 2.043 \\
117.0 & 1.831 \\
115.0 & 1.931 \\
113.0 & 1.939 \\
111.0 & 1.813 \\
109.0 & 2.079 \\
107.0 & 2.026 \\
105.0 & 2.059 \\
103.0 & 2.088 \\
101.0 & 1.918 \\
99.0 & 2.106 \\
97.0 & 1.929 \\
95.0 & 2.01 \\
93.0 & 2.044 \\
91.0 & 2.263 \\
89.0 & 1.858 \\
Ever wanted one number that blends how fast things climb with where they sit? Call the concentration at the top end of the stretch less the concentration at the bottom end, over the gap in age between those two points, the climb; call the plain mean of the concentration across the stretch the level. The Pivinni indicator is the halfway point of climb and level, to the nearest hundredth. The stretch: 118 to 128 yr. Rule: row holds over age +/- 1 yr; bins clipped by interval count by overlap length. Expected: 1.03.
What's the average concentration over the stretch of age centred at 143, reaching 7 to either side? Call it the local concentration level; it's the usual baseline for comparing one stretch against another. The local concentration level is 1.54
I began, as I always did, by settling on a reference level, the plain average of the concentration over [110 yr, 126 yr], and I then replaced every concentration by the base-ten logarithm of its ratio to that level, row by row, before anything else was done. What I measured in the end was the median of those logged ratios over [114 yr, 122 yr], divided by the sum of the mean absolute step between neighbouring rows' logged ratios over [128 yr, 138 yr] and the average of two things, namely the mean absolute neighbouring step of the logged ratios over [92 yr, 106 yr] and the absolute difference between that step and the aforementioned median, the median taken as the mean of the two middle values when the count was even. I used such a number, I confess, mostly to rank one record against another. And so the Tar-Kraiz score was 0.09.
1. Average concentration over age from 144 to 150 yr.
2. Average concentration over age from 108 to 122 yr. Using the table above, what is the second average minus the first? 0.25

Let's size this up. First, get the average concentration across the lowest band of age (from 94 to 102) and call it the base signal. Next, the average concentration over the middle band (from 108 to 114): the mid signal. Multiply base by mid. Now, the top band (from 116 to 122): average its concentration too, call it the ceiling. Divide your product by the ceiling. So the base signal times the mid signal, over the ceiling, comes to 2.0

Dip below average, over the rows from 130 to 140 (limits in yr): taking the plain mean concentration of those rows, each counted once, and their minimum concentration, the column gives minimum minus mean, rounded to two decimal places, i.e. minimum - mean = -0.27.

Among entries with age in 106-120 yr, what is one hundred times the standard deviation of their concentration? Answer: 10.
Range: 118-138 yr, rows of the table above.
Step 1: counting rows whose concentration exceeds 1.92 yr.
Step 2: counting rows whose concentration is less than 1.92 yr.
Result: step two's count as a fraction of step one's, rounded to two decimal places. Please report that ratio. 0.67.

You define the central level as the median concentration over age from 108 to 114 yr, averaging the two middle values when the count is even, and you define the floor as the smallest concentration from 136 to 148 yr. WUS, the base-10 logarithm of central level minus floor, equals -0.156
